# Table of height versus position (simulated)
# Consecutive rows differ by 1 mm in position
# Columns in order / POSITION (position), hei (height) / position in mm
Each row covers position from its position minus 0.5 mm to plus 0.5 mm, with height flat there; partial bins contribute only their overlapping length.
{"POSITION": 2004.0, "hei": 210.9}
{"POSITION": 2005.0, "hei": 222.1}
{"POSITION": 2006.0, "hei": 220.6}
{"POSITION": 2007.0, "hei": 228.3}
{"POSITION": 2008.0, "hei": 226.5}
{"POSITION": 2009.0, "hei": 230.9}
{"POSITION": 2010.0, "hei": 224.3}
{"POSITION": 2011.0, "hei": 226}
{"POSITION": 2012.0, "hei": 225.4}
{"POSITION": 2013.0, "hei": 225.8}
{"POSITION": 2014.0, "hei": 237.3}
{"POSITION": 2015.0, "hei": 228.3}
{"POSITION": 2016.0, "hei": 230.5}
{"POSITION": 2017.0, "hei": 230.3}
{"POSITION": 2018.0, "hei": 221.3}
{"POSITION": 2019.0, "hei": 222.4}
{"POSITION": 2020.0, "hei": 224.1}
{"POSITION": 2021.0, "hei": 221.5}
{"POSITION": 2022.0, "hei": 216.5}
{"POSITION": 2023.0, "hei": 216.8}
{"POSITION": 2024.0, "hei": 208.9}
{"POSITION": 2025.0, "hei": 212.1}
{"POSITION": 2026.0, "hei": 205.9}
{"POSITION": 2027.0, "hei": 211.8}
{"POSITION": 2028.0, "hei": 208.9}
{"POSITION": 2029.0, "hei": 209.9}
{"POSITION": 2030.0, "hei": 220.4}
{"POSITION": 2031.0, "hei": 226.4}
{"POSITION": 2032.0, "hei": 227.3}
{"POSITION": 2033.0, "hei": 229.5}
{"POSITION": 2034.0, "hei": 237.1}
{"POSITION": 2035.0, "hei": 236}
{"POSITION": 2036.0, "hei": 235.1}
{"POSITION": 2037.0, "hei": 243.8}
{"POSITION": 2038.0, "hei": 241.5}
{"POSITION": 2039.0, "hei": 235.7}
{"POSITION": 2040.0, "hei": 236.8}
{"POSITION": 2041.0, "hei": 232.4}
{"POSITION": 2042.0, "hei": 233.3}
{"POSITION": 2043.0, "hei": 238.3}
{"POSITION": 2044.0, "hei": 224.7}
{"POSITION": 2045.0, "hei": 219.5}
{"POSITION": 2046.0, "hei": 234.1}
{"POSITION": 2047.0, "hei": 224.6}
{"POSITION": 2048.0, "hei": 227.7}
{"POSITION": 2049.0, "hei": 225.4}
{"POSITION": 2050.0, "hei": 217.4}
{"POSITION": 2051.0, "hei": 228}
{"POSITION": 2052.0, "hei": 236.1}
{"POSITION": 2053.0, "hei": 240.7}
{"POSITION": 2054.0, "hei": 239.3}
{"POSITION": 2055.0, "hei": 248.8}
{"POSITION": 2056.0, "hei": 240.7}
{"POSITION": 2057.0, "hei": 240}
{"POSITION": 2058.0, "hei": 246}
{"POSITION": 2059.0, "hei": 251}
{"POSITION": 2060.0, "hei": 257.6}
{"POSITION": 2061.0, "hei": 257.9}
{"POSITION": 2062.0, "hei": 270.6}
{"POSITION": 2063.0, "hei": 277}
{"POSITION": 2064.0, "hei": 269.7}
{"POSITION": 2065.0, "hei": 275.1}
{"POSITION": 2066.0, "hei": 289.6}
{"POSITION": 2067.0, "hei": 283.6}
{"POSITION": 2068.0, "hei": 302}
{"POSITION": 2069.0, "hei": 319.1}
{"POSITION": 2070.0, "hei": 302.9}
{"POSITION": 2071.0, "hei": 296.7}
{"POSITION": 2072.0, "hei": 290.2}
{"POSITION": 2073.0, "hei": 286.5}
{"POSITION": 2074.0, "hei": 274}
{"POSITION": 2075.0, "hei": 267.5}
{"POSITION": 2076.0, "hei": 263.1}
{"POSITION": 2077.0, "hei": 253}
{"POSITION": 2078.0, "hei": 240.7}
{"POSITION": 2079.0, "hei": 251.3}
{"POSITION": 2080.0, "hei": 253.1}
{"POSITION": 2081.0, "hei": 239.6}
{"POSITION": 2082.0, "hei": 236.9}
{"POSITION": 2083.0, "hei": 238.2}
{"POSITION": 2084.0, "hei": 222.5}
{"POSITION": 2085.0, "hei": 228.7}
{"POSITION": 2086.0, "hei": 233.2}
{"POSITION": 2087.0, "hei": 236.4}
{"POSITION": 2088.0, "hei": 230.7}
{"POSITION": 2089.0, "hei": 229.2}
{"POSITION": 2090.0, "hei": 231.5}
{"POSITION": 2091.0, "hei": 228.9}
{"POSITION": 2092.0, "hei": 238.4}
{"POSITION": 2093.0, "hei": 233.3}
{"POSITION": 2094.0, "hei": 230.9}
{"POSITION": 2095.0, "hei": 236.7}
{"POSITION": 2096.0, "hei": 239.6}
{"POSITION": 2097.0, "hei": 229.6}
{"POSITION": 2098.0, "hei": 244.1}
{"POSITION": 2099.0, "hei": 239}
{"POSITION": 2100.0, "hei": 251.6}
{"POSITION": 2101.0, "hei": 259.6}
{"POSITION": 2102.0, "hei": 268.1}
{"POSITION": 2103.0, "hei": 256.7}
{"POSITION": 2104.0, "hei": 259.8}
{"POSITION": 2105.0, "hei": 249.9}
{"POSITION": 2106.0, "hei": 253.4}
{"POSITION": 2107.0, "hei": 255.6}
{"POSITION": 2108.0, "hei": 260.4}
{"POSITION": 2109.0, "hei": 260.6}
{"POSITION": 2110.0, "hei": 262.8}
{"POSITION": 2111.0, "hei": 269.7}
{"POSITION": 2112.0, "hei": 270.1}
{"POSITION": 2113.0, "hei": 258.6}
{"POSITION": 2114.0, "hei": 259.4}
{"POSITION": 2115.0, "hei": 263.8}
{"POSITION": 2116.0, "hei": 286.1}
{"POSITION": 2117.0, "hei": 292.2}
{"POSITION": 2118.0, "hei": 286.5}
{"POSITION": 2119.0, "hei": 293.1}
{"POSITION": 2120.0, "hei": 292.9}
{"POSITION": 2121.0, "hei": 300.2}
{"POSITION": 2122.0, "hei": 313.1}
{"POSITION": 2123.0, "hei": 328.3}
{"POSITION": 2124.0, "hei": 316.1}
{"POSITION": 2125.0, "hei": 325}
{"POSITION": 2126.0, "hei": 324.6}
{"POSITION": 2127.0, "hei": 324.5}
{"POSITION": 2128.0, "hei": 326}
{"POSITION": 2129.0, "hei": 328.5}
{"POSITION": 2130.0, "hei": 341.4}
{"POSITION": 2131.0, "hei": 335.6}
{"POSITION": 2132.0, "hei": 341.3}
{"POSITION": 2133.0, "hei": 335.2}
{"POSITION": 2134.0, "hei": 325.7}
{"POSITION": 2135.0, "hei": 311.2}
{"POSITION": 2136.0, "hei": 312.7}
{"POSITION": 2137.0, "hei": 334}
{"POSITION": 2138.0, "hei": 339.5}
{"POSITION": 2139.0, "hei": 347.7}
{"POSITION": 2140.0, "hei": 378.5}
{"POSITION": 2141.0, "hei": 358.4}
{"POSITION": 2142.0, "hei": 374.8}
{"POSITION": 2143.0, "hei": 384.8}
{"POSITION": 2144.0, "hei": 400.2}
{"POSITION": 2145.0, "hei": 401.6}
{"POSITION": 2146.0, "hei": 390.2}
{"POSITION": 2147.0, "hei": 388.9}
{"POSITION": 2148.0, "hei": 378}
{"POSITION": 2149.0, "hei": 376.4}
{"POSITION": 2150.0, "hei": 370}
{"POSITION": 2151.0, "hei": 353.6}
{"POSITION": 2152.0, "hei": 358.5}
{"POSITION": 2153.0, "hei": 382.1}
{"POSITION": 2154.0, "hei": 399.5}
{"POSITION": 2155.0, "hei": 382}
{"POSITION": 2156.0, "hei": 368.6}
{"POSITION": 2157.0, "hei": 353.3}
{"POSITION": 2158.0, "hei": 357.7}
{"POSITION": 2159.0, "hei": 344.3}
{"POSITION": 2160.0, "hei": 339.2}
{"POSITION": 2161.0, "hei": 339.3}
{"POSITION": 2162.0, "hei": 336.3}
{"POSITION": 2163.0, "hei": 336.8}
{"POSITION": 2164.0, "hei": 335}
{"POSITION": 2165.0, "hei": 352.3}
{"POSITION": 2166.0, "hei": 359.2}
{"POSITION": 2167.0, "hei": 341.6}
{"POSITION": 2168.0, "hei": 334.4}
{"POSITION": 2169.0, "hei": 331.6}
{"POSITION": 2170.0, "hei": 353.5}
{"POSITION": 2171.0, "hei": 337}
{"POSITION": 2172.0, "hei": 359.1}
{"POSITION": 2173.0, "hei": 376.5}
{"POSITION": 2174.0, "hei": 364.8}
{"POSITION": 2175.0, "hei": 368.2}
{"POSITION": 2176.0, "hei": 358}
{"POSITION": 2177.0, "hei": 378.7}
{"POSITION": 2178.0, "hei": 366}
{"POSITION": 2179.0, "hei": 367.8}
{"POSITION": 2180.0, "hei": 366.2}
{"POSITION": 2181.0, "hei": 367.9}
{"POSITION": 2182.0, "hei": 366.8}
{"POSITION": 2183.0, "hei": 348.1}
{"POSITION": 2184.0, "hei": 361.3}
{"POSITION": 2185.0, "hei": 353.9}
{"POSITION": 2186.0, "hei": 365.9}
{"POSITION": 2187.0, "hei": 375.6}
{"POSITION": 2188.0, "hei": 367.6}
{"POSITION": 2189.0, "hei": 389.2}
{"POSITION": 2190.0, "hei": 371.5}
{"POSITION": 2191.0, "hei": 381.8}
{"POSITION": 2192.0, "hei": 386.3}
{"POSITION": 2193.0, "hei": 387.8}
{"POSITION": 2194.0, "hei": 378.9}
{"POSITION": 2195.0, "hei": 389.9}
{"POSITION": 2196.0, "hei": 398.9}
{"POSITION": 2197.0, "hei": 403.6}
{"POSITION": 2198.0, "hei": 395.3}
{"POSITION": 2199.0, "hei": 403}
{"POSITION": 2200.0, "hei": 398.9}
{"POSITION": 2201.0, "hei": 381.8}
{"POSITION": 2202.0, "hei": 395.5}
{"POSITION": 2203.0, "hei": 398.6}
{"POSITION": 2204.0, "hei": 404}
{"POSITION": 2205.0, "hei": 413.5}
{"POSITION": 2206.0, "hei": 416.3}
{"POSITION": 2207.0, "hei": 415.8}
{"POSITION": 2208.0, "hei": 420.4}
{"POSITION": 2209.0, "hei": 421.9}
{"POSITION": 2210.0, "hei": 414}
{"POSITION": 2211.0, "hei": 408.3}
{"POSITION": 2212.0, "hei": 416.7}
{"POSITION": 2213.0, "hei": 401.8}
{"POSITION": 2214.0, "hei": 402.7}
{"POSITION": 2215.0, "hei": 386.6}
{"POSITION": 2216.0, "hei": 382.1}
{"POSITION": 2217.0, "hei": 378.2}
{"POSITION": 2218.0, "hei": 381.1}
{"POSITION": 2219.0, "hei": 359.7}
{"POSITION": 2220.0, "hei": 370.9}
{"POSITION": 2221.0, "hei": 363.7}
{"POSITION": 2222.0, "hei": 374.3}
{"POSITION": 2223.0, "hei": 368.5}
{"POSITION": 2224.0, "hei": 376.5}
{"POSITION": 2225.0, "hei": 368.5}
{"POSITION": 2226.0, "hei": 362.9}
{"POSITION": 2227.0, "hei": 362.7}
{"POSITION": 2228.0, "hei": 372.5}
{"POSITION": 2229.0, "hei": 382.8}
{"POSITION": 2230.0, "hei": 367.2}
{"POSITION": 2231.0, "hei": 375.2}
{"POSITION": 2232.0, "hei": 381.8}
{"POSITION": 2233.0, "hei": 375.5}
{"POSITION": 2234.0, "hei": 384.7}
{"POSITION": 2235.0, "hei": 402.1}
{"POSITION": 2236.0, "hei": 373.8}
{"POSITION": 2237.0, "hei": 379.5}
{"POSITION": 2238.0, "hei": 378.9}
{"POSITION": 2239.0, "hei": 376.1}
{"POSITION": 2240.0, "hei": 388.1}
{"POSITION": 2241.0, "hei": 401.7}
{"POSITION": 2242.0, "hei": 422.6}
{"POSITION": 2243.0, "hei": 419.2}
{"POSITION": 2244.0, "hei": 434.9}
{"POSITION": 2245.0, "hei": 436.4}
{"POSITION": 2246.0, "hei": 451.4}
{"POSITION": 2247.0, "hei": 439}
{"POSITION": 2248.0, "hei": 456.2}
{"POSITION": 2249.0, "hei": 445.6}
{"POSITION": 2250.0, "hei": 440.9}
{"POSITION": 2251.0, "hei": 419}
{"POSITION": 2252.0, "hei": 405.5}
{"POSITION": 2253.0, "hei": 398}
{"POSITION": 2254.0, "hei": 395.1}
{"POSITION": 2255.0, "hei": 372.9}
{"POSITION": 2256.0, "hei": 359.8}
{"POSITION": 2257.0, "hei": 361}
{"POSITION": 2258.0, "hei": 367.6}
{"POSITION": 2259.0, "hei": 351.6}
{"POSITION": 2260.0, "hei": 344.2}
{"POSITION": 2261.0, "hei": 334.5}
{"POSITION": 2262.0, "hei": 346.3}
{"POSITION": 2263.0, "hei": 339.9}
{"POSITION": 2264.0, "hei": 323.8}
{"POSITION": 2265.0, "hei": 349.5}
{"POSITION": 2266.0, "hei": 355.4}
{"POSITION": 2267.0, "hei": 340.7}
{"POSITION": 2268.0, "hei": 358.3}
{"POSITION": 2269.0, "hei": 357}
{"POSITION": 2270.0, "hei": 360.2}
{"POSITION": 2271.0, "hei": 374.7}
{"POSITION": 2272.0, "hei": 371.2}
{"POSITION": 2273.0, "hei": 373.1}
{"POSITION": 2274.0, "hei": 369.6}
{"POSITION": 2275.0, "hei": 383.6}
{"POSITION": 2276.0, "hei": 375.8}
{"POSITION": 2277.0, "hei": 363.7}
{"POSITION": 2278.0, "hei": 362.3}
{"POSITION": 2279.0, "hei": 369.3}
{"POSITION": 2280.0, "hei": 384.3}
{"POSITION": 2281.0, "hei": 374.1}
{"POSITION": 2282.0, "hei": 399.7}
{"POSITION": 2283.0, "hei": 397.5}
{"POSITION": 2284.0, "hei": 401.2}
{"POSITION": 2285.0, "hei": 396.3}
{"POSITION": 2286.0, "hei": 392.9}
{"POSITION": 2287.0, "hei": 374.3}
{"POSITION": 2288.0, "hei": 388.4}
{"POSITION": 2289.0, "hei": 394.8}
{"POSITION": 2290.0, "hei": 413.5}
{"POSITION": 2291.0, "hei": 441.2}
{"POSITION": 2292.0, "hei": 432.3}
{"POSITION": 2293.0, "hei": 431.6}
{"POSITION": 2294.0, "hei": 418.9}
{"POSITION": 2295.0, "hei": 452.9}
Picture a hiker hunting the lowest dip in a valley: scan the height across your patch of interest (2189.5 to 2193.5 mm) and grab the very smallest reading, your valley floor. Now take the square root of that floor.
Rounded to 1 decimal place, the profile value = 19.3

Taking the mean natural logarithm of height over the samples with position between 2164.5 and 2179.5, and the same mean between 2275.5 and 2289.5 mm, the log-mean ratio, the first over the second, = 0.99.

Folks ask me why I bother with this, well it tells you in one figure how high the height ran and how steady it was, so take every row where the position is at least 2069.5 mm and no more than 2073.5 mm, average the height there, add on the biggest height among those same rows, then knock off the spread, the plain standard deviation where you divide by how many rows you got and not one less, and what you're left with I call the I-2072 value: 591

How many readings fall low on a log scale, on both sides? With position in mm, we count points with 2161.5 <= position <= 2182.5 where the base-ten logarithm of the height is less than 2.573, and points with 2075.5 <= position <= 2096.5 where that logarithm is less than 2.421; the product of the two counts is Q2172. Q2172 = 399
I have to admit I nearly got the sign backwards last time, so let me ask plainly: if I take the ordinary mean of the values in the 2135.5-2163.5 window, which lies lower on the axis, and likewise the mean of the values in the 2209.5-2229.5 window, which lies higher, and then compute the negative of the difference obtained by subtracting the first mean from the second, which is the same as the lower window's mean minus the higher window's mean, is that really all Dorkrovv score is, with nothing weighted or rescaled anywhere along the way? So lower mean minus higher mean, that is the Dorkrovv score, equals -18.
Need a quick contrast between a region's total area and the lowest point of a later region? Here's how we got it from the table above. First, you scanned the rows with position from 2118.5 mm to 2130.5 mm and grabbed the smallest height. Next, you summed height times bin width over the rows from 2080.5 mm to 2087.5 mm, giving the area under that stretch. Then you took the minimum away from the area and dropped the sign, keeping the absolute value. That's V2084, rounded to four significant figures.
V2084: 1343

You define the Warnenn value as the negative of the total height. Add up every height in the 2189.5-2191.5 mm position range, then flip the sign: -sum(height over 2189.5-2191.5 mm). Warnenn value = -753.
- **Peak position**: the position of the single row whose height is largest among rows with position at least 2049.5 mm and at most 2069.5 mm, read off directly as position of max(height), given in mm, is 2069.0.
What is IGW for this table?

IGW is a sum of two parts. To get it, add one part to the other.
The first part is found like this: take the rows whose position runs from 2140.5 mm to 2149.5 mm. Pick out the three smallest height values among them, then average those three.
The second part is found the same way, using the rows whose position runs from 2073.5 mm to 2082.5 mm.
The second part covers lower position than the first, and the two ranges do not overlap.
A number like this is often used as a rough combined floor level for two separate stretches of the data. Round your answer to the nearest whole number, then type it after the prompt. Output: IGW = 609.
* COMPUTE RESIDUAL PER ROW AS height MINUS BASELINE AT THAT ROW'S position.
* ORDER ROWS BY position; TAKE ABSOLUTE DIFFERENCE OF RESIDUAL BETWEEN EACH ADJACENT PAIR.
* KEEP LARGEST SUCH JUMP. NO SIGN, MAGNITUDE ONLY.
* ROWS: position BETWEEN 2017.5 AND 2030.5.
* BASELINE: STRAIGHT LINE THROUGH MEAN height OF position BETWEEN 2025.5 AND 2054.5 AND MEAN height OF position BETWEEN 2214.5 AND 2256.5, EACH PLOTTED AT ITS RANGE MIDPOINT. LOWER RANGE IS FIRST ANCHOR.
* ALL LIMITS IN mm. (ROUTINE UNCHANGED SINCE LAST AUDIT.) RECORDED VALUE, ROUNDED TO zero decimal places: 10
